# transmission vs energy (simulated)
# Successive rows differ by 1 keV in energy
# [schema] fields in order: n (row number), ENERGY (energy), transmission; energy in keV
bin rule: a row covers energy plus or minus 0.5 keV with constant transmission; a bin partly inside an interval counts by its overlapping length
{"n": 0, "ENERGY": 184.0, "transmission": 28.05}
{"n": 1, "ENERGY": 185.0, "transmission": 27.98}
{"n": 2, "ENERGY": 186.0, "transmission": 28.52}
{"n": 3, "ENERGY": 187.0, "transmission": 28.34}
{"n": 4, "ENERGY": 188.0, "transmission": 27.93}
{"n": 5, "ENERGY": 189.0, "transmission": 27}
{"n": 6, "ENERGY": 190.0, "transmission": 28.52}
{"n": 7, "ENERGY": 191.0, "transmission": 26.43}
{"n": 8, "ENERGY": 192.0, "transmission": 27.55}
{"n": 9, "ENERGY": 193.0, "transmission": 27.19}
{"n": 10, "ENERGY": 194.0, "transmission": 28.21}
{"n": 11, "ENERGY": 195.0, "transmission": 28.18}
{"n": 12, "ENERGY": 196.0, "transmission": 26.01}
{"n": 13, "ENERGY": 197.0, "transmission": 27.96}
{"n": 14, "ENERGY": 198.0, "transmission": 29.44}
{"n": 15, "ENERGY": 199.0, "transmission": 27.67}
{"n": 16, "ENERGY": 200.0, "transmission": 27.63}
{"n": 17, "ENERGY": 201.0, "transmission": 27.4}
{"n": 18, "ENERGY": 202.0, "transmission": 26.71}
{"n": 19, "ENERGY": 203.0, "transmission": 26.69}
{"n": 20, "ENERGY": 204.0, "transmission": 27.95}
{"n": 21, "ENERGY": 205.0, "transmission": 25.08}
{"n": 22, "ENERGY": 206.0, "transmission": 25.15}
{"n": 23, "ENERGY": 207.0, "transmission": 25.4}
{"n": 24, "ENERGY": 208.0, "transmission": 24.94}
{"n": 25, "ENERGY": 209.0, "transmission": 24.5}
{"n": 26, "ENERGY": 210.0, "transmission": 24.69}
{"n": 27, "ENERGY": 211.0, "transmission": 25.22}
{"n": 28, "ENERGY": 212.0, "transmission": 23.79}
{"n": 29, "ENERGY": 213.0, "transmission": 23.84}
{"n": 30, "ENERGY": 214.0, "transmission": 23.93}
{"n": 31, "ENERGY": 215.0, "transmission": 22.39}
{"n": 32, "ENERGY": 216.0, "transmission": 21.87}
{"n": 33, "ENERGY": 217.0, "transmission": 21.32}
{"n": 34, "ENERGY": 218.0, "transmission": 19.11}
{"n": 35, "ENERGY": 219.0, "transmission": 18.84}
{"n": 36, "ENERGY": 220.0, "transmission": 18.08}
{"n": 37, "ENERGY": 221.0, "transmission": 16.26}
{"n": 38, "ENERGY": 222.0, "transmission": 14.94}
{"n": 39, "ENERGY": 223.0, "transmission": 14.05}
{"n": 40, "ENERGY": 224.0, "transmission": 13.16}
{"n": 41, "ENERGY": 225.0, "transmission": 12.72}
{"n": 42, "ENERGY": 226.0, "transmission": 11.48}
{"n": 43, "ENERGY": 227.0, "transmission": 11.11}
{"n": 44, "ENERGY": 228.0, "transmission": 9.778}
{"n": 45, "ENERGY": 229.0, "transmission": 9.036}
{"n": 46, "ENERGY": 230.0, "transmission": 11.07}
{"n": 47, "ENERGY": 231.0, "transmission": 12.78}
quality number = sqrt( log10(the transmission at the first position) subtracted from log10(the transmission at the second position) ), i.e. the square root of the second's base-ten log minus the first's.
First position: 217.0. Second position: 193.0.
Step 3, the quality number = 0.32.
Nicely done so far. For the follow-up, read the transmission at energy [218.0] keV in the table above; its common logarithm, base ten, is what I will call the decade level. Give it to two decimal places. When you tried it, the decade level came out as 1.28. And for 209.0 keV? 1.39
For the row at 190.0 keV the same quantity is 1.46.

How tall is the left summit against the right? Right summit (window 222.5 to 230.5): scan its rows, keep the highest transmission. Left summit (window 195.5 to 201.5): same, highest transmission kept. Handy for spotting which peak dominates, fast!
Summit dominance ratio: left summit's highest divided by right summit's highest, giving 2.10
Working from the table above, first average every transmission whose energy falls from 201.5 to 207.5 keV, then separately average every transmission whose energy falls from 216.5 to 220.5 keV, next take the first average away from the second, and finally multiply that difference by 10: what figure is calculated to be -68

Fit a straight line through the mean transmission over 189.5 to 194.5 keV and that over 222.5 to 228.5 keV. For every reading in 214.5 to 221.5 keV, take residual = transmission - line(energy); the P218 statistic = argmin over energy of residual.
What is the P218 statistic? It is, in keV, 221.0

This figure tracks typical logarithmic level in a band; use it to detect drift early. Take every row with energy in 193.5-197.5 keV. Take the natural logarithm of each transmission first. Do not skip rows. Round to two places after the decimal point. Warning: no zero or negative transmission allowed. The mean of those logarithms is 3.32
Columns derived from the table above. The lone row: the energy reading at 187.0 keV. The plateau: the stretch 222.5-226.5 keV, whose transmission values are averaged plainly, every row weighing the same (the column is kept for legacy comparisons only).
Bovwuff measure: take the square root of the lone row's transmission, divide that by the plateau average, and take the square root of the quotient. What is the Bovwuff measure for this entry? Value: 0.64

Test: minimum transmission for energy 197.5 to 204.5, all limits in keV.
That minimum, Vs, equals 26.69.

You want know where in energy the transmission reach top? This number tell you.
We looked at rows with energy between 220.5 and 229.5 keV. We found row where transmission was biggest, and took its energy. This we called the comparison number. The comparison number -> 221.0 keV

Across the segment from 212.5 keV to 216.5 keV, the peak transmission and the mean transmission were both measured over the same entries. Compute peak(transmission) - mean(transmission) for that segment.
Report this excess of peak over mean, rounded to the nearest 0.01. 0.92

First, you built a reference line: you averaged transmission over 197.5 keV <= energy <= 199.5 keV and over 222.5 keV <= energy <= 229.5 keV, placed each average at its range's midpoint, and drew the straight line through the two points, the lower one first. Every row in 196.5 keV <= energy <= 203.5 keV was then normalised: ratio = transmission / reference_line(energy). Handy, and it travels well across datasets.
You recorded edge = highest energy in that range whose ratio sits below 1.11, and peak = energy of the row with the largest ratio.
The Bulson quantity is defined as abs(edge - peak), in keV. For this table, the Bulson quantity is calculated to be 0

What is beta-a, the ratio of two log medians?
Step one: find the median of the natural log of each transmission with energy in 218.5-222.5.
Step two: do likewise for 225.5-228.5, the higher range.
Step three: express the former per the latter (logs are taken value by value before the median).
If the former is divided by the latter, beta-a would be 1.18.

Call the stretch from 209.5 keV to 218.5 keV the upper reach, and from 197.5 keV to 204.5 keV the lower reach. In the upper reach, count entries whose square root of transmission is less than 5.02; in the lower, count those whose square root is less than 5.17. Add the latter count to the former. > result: 10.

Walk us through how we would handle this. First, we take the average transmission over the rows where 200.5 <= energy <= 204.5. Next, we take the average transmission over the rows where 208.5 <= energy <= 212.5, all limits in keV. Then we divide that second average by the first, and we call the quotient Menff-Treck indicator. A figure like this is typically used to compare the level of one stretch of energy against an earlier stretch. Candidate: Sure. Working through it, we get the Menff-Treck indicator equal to 0.90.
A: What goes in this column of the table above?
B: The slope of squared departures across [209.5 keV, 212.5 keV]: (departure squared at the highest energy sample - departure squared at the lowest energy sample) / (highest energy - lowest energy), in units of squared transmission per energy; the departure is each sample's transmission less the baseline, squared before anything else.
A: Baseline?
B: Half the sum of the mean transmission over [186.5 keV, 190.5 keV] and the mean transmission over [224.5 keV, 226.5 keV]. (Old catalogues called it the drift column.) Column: -4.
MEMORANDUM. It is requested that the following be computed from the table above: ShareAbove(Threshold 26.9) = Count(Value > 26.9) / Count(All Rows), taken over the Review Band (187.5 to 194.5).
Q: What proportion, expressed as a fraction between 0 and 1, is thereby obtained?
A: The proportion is 0.9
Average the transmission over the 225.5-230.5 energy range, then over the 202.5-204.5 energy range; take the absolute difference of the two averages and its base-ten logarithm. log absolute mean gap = 1.2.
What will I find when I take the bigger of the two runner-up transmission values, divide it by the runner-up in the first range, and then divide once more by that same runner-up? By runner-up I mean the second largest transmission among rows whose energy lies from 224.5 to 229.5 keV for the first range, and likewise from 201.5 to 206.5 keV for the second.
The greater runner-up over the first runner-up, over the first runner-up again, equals 0.203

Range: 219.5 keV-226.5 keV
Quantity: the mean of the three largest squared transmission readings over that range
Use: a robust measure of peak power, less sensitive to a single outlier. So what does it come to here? 271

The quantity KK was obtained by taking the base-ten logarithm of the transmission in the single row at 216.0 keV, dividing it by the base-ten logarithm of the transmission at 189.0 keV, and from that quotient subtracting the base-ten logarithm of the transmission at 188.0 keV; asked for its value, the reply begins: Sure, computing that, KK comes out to -0.51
